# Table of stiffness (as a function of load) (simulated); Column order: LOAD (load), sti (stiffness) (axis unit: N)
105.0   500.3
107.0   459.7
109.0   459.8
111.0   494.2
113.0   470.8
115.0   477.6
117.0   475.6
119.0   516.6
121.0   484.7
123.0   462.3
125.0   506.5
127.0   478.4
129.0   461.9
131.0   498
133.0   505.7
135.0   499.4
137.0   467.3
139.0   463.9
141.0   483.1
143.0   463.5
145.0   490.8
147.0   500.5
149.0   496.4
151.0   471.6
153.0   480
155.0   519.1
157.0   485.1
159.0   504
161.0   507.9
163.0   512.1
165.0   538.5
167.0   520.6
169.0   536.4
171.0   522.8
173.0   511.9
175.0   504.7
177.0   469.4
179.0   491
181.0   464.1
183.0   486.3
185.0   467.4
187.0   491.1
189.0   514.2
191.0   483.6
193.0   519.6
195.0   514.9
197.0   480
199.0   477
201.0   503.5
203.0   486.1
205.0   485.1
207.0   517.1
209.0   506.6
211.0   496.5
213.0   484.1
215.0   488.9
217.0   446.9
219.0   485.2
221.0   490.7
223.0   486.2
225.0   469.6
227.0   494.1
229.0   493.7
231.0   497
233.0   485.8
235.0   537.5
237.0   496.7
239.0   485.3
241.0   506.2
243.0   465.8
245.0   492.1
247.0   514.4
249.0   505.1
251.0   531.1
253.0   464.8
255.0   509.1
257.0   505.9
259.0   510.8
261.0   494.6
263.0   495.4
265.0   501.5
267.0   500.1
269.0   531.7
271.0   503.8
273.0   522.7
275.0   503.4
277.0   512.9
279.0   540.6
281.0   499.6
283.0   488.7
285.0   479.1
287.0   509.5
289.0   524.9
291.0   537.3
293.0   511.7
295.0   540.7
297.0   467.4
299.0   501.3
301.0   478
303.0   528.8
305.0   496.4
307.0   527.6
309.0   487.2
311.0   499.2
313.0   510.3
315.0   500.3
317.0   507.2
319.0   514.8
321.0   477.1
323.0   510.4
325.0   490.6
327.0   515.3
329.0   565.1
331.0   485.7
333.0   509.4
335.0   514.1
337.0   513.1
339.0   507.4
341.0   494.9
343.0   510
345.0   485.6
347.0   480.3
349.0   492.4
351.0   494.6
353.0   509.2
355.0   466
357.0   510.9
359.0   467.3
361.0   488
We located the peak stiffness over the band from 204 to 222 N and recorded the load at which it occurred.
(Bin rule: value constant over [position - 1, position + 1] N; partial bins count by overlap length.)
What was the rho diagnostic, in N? 207.0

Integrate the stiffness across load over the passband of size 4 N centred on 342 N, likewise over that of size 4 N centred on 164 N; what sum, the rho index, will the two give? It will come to 4111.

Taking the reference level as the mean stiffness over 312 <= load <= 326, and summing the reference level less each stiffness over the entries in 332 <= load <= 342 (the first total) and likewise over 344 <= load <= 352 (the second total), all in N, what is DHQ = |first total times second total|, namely 1663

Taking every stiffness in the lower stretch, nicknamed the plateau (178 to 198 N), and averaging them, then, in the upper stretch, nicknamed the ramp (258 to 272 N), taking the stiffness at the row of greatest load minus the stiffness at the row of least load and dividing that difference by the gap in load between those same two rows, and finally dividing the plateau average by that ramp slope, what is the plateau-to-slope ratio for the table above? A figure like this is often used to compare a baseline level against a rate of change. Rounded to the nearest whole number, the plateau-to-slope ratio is -842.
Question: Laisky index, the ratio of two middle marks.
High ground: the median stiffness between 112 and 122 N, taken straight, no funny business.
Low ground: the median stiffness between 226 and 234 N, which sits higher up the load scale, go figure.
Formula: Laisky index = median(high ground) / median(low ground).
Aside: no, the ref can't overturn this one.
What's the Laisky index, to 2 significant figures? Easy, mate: 0.97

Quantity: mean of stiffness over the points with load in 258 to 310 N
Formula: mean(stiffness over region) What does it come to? 508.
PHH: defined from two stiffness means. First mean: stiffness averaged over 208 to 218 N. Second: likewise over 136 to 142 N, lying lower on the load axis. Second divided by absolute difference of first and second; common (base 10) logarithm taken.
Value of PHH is 1.6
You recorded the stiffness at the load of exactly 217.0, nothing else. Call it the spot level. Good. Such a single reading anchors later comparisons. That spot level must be 446.9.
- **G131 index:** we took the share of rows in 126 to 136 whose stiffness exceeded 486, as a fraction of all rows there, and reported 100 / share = 167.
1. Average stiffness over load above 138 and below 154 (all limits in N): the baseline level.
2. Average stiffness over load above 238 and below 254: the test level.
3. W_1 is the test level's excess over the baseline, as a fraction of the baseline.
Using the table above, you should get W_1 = 0.030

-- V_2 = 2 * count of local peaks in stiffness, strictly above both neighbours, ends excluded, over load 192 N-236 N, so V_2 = 12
